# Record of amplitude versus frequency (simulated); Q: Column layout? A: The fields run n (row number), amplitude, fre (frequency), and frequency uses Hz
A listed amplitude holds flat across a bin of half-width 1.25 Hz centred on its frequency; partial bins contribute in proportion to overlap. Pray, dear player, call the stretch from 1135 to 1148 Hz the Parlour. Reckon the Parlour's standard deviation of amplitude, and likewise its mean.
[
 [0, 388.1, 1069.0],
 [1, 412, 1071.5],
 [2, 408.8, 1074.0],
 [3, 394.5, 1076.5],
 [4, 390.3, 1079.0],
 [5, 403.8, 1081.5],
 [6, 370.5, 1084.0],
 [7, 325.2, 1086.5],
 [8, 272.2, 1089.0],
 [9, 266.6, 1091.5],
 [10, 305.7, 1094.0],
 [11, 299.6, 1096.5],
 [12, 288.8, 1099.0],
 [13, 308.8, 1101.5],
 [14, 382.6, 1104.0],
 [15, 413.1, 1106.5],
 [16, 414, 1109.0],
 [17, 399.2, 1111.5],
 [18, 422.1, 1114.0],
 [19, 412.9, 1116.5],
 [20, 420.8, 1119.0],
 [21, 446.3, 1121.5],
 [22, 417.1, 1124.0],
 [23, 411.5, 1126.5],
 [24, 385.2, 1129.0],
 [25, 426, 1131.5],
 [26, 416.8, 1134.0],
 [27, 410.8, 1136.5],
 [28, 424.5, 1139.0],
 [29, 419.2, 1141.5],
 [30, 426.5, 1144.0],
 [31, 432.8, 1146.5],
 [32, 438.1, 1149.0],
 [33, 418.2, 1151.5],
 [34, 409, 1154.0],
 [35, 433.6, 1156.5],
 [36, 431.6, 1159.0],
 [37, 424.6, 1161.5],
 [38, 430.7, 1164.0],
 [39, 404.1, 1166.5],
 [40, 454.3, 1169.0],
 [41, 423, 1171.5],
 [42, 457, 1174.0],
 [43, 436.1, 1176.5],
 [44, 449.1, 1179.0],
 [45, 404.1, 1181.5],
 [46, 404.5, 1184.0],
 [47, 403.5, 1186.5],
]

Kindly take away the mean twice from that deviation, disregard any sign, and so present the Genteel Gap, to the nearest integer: 838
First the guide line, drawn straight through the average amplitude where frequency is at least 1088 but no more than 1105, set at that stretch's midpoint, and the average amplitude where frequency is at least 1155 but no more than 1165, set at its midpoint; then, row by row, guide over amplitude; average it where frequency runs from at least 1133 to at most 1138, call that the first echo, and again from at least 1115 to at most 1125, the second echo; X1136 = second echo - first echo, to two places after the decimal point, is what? -0.09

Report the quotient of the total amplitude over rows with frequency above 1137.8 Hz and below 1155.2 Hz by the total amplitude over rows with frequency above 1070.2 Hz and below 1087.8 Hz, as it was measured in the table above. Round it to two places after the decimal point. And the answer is 1.10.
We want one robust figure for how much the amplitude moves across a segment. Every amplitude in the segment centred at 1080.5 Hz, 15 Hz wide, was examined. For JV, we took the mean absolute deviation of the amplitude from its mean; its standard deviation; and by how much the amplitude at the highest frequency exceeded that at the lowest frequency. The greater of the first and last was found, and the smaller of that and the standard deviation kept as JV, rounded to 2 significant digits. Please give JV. 23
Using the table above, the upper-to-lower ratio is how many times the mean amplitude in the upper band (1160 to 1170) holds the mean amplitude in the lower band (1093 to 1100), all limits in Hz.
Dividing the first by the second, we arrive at 1.44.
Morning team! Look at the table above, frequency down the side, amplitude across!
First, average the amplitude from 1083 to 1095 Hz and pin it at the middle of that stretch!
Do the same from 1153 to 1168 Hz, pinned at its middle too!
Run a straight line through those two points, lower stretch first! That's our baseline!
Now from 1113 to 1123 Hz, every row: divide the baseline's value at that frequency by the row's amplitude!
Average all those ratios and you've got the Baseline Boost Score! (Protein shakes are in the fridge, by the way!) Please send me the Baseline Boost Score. 0.83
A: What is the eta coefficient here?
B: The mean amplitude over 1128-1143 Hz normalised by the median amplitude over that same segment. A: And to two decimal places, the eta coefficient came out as 0.99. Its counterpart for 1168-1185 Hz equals 0.99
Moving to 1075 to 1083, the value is 1.00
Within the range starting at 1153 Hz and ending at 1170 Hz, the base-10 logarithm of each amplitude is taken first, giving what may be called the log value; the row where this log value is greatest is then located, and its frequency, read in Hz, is 1169.0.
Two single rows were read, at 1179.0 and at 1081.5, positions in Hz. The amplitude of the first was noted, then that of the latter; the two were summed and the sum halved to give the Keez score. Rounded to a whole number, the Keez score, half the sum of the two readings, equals 426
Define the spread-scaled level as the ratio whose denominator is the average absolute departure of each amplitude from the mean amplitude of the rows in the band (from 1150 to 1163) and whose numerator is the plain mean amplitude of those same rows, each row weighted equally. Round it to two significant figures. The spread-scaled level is 54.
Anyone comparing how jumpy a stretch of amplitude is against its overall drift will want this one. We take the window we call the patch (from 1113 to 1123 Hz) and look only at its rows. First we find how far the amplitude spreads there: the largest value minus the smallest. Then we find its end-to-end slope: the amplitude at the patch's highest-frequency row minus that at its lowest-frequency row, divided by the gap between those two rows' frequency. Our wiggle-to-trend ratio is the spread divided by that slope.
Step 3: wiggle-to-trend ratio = 10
